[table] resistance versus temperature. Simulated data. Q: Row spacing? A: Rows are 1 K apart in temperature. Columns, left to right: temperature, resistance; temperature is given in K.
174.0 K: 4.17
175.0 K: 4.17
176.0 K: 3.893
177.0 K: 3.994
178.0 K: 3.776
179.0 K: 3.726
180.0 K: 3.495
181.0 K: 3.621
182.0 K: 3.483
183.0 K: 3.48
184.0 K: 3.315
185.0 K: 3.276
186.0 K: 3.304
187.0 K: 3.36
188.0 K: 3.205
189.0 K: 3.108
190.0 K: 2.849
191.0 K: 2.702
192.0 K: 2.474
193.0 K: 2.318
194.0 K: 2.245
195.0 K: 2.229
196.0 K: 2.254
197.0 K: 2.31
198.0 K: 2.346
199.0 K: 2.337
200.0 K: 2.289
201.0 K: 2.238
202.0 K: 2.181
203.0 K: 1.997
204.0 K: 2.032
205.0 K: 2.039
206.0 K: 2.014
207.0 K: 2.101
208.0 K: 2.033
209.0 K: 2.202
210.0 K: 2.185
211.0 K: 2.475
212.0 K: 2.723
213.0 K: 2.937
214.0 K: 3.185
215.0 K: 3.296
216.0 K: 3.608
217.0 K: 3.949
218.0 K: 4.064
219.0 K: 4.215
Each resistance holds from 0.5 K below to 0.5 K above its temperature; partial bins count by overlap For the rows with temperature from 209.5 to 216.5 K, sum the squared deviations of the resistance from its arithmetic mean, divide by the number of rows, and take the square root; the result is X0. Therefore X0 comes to 0.46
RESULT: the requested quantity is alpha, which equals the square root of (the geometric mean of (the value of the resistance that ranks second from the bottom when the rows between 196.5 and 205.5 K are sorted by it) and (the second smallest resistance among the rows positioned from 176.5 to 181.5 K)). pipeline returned 1.65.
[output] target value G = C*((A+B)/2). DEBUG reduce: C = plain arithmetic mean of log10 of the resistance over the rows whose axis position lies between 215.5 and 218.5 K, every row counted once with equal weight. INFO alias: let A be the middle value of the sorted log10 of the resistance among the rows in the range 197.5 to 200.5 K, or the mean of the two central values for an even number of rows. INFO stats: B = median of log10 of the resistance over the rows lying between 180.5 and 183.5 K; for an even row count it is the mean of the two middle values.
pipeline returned 0.27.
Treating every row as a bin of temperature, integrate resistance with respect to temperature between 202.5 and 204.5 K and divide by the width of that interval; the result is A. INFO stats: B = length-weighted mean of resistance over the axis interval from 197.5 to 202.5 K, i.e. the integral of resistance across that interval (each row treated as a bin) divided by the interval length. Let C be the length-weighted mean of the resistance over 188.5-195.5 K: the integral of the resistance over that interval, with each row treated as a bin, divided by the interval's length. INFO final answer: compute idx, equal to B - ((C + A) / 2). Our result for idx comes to 0.0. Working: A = 2.0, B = 2.3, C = 2.56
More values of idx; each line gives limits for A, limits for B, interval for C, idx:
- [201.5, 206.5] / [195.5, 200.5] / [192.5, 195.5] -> 0.1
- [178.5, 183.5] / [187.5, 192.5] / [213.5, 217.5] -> -0.7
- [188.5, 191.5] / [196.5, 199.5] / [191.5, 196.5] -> -0.3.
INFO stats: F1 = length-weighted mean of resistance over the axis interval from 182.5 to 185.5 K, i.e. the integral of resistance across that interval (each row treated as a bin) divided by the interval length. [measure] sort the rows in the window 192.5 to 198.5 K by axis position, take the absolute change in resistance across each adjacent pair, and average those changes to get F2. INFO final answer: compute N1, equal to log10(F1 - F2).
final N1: 0.52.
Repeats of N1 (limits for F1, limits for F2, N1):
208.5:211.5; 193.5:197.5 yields 0.35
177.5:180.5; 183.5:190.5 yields 0.55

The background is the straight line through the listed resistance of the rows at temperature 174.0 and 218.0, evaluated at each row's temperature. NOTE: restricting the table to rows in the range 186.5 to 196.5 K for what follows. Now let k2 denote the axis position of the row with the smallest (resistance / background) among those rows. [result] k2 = 195.0 K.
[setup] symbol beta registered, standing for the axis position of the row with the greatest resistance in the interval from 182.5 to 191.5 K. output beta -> 183.0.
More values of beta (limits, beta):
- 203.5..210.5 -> 209.0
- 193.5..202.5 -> 198.0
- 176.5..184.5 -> 177.0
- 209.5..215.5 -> 215.0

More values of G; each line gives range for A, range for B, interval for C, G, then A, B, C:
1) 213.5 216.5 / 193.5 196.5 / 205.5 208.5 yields 0.14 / 0.52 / 0.351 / 0.312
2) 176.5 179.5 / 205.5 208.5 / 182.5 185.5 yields 0.23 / 0.58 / 0.308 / 0.526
